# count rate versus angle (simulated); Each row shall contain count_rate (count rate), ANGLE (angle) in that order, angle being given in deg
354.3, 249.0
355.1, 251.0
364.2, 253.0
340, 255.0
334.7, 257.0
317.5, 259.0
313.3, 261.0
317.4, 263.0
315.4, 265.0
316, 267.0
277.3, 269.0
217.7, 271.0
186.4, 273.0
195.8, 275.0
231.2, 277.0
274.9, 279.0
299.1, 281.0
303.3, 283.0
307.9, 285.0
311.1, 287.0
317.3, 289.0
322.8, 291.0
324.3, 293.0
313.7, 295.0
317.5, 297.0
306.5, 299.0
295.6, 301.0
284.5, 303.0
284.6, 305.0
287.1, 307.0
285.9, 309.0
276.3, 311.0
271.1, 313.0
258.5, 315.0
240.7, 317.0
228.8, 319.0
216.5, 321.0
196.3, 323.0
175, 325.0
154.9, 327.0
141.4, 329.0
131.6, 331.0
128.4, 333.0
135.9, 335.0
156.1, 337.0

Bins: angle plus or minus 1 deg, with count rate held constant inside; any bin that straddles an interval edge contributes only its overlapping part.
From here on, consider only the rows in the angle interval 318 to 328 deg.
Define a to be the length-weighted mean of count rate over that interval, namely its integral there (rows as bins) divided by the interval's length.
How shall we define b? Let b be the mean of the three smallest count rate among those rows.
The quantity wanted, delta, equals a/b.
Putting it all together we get 1.11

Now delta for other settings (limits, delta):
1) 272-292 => 1.34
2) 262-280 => 1.30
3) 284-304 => 1.05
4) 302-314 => 1.02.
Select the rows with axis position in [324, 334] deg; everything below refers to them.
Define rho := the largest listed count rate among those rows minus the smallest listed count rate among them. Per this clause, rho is 47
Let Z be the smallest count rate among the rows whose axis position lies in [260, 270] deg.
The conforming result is 277.3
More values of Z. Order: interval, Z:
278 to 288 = 274.9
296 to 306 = 284.5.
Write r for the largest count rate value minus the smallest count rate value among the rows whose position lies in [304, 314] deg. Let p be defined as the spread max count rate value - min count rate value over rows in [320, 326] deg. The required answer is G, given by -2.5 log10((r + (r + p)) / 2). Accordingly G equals -3.9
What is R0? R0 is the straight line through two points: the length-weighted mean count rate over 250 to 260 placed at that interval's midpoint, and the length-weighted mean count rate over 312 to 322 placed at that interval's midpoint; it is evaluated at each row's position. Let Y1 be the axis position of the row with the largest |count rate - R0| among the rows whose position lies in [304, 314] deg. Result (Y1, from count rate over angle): 309.0 deg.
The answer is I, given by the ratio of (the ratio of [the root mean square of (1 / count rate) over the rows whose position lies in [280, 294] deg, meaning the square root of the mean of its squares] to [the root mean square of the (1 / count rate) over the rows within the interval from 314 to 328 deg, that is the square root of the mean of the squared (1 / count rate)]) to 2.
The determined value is 0.3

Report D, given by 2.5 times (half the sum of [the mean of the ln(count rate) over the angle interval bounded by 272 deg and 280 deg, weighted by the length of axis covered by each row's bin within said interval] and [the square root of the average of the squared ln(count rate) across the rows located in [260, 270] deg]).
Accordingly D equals 13.9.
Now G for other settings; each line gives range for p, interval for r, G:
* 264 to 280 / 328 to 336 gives -4.7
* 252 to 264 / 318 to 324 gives -4.4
